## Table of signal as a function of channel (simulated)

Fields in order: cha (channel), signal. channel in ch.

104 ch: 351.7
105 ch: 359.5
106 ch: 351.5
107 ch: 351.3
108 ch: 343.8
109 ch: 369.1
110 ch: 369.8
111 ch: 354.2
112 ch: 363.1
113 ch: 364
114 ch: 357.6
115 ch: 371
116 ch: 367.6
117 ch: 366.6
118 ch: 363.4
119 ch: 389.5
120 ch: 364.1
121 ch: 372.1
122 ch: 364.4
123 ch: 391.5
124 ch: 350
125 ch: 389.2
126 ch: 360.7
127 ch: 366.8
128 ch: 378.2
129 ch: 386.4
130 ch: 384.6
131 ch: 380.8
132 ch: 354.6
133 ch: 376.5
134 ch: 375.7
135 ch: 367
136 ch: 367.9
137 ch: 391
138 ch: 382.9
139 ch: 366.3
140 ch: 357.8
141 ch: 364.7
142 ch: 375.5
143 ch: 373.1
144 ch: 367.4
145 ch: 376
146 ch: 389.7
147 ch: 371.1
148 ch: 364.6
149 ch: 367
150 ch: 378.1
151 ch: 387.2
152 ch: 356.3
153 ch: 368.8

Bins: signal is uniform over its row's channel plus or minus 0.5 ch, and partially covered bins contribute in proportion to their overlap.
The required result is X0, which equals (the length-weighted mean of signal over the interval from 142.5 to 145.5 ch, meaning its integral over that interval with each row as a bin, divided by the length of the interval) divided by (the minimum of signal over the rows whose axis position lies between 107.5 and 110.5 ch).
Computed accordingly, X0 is 1.08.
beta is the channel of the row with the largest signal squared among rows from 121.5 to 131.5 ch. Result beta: 123 ch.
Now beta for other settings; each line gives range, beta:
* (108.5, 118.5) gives 115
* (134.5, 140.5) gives 137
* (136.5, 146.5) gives 137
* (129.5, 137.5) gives 137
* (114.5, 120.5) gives 119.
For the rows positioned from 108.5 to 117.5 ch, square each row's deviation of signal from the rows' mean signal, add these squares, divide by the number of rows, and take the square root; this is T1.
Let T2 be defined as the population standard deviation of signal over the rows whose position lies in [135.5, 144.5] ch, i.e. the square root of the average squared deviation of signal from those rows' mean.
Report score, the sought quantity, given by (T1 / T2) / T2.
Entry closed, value 0.059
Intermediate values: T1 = 5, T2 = 9.5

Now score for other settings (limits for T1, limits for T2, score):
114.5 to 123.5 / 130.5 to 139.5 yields 0.097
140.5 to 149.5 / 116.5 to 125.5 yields 0.040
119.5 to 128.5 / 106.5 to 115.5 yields 0.163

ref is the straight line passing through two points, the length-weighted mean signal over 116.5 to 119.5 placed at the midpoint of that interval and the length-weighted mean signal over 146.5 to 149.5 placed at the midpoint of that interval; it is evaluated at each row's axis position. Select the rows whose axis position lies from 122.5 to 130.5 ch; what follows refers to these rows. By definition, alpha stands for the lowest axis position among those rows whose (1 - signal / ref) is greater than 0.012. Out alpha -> 124 ch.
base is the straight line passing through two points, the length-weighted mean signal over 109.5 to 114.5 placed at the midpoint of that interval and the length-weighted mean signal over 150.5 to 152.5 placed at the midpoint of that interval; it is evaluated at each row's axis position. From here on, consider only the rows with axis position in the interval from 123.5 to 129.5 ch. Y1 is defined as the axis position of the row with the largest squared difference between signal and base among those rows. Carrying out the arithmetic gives 125 ch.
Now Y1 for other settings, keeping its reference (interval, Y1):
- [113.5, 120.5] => 119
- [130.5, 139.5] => 137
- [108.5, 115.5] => 110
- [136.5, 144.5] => 137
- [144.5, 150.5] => 146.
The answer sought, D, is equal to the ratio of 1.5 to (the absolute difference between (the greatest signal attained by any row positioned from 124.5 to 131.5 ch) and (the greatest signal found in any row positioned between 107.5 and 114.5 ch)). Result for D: 0.08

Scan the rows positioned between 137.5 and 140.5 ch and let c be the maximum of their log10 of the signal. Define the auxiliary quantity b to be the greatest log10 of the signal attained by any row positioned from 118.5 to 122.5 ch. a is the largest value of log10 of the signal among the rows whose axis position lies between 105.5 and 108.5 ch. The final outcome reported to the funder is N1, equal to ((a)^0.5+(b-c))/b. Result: 0.619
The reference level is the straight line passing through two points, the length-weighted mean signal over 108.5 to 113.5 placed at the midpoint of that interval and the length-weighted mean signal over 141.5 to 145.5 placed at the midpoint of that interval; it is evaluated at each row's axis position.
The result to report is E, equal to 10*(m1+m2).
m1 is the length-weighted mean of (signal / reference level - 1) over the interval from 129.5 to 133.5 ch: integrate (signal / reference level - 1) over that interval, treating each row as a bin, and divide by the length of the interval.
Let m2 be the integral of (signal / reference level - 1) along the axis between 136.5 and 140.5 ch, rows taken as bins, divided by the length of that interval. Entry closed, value 0.20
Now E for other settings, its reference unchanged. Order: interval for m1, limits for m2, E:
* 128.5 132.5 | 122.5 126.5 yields 0.33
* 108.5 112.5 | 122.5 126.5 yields 0.14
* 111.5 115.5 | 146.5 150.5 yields -0.13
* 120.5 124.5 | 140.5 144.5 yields -0.01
